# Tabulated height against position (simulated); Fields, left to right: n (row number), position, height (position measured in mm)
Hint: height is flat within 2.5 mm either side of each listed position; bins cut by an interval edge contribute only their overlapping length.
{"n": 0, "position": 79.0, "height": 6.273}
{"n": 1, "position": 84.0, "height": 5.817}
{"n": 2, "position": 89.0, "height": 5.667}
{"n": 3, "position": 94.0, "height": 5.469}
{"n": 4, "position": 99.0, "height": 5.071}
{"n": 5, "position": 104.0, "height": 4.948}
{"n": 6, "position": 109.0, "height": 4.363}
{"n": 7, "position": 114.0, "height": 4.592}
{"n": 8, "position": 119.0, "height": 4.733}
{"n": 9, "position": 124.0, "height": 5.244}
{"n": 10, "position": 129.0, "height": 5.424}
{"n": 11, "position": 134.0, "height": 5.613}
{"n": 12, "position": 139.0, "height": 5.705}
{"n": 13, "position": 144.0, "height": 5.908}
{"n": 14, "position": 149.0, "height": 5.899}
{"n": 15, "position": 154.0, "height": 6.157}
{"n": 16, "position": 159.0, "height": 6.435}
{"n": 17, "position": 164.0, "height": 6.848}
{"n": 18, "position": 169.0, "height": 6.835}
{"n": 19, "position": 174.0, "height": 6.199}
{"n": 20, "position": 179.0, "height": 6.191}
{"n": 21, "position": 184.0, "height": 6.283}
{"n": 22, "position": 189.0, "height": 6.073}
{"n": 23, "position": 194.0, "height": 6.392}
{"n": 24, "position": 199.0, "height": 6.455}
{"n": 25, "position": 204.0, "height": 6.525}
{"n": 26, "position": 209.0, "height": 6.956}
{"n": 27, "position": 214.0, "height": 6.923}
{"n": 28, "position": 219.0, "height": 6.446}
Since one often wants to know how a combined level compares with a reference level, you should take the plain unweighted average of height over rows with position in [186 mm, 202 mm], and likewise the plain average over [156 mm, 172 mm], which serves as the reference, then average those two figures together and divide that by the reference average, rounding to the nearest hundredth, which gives 0.97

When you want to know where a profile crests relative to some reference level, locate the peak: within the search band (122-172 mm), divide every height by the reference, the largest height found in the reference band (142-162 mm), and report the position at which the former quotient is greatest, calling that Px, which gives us 164.0 mm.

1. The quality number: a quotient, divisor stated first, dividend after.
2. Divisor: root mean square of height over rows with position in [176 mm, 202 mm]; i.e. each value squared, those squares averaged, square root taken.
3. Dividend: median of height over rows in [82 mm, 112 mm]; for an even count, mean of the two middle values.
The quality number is 0.84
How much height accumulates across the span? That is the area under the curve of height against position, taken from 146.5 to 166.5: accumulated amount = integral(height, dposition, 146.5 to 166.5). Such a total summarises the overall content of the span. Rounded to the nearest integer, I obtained 127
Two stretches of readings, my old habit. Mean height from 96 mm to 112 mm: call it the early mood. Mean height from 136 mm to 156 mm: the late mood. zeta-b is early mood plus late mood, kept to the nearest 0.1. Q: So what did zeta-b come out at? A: 10.7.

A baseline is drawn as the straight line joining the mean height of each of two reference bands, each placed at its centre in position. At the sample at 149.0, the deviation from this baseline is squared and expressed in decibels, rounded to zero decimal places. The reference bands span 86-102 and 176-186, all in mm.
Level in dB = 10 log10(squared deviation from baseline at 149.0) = -31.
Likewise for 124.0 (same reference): -7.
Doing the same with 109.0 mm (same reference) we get 1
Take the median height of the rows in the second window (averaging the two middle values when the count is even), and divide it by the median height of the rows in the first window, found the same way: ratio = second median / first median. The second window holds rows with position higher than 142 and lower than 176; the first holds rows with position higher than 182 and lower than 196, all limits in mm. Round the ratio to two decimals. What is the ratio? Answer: 0.99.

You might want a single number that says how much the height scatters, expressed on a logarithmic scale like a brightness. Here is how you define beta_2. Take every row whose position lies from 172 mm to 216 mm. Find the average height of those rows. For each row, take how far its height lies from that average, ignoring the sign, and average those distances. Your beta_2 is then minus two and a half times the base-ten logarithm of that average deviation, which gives 1.5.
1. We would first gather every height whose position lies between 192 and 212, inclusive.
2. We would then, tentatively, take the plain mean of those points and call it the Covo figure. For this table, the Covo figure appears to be 6.6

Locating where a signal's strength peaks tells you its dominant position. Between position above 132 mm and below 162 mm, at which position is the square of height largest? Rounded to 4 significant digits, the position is 159.0 mm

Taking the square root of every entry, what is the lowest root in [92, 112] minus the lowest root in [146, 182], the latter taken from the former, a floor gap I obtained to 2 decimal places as -0.34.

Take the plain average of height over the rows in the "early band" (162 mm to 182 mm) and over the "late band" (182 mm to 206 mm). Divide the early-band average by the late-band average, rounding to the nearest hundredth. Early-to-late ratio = 1.03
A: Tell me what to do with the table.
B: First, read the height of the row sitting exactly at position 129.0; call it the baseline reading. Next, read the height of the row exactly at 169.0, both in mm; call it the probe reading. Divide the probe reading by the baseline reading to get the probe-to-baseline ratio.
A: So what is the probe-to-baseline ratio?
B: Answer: 1.26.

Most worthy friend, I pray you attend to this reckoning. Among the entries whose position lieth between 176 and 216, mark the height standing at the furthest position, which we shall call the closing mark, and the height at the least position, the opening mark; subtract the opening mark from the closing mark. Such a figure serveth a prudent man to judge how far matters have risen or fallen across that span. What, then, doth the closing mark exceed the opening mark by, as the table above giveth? 0.73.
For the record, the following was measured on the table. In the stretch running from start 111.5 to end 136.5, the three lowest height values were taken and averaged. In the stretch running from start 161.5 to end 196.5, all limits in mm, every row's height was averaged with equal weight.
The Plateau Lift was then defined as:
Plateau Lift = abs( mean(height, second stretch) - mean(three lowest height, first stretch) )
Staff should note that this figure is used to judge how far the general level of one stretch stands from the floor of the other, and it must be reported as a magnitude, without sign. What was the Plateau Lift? 1.5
